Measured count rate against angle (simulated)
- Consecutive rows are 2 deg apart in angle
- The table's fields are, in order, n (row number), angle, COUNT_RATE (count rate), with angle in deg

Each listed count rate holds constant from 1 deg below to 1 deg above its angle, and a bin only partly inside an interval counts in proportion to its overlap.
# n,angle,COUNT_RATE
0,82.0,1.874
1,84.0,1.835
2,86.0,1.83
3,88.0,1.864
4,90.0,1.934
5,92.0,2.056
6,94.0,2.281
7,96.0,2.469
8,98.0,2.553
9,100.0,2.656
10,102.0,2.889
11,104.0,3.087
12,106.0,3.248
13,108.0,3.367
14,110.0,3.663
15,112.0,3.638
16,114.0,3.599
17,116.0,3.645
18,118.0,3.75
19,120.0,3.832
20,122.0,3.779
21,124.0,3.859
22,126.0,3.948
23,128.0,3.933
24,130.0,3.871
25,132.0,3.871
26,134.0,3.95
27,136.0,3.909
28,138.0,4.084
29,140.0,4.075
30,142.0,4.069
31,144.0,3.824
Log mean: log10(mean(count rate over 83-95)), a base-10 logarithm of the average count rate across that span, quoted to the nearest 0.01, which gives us 0.29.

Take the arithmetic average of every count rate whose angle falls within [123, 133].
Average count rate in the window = 3.9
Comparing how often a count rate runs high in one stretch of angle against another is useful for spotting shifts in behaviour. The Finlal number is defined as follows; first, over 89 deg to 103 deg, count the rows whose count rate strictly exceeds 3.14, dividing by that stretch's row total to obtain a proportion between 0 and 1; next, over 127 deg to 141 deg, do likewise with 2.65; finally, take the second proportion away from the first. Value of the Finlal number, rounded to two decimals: -1.00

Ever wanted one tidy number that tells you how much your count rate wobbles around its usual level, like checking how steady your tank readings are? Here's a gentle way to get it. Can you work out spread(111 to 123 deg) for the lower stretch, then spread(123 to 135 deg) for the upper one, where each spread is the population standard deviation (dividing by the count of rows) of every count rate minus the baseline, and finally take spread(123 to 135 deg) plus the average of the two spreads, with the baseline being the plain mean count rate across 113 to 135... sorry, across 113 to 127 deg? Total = 0.10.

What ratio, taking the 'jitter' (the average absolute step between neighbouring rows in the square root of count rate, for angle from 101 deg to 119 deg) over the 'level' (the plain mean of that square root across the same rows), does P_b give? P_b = 0.018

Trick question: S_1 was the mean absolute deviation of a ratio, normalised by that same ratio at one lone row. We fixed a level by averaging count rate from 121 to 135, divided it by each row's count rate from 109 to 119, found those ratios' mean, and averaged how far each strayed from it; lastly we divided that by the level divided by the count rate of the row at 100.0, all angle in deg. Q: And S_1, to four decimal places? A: 0.0075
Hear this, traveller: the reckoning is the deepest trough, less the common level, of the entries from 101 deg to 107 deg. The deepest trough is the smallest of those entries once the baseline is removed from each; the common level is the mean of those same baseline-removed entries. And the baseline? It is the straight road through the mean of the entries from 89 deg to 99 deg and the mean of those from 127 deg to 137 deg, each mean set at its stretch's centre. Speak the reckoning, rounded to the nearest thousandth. -0.099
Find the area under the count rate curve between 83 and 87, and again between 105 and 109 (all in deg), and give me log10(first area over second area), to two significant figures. -0.26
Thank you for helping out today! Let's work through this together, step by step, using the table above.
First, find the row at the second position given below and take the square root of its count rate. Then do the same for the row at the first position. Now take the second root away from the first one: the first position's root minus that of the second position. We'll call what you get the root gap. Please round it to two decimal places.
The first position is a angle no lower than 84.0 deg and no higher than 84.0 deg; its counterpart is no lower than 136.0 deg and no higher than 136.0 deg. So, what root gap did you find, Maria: -0.62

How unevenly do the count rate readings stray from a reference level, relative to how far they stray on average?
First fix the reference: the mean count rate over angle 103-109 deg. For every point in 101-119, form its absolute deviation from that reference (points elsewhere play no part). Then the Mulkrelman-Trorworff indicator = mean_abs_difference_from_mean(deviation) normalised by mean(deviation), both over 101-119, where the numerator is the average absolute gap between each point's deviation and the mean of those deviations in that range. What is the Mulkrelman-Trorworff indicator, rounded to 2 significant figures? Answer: 0.45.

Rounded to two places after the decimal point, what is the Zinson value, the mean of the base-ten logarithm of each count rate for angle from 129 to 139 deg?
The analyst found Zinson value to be 0.60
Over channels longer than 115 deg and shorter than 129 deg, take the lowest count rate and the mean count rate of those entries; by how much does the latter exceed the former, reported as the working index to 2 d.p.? 0.18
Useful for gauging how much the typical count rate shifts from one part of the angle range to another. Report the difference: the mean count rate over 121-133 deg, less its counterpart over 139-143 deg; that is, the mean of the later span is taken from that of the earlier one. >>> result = -0.20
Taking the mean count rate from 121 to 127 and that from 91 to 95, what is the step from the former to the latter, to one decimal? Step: -1.7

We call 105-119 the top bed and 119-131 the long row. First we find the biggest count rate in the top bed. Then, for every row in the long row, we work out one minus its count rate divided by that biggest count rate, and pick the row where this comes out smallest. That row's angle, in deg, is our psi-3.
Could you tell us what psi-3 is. 126.0 deg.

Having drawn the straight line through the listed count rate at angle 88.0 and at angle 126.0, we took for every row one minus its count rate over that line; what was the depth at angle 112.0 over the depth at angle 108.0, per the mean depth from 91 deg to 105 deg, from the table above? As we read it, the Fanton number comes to -17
